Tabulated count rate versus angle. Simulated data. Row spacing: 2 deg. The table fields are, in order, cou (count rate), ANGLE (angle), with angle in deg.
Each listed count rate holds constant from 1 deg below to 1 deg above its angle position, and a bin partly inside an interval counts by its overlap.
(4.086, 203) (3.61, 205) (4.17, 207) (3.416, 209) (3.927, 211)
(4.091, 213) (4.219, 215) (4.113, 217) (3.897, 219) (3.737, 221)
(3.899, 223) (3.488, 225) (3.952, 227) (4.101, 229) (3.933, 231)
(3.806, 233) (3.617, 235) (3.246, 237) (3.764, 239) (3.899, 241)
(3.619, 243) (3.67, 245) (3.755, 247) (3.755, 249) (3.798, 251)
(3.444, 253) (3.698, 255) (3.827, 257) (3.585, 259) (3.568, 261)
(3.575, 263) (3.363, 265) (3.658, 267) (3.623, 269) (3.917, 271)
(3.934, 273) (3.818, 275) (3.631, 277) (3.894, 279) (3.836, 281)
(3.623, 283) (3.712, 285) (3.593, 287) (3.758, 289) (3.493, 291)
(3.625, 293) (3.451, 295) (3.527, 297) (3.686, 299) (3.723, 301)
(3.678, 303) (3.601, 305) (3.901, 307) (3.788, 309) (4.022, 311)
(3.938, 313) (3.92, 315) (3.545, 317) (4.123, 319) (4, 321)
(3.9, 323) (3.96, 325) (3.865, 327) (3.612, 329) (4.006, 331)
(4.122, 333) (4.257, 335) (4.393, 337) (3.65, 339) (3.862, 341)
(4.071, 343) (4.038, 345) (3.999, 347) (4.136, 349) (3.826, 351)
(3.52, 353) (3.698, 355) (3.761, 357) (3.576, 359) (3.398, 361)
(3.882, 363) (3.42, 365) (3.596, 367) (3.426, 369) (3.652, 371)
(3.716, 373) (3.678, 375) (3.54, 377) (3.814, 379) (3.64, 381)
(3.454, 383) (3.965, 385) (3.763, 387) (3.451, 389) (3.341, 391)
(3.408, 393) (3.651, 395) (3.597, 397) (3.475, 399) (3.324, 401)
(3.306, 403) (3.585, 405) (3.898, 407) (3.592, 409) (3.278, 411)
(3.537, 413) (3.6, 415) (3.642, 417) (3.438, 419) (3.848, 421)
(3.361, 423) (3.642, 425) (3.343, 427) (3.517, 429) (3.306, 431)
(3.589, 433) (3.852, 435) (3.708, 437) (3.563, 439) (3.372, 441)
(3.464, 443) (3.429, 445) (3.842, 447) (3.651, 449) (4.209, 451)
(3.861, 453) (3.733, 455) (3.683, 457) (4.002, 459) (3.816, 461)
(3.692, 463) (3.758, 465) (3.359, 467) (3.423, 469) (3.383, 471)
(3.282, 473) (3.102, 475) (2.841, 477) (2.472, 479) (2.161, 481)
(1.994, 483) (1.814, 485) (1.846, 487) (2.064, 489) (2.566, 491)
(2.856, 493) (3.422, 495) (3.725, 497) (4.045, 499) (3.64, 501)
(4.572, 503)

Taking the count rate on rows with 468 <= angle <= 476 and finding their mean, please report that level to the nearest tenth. 3.3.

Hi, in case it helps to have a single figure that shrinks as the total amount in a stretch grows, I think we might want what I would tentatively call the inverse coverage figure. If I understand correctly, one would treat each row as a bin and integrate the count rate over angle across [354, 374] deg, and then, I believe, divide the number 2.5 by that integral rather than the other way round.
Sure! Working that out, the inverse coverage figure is 0.035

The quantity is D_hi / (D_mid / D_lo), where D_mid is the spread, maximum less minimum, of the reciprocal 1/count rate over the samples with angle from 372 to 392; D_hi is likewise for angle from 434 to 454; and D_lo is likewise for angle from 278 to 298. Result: 0.041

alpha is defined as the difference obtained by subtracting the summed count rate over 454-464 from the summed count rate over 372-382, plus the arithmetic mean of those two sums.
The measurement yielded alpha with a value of 18.1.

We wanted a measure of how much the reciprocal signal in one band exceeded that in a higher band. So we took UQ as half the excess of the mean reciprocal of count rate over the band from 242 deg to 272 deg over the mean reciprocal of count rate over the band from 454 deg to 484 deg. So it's -0.024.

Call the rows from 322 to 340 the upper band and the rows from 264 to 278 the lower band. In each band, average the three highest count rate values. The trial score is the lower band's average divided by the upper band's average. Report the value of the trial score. 0.91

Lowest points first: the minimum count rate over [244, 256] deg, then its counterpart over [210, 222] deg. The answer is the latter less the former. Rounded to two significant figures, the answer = 0.29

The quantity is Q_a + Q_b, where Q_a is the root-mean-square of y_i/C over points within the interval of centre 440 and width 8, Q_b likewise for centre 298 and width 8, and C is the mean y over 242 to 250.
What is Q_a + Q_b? 1.93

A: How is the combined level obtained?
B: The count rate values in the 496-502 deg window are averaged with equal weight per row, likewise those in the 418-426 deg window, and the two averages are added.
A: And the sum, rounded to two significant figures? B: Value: 7.4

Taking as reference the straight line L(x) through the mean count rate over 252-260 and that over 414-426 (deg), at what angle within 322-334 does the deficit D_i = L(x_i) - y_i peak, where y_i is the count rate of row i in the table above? 329 deg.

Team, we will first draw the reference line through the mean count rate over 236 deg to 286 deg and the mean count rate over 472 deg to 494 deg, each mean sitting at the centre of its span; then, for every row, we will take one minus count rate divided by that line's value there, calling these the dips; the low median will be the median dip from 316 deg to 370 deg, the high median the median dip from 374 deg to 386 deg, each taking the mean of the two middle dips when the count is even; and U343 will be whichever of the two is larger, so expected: -0.191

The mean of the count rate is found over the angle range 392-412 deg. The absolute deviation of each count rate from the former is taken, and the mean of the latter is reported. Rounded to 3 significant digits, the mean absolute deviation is 0.153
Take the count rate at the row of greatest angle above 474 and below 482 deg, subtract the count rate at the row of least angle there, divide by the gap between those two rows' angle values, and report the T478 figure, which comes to -0.16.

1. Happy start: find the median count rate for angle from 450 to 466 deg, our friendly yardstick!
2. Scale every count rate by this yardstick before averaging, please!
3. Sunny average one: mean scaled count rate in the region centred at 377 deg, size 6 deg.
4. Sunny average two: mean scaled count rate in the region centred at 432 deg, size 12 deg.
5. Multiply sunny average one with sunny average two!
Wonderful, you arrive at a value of 0.91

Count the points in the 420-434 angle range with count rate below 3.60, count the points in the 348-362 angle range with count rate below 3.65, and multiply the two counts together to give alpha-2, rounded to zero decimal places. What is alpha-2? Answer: 15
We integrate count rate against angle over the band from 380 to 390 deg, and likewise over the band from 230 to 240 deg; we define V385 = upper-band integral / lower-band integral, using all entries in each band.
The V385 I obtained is 0.99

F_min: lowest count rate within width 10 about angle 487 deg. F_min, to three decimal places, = 1.814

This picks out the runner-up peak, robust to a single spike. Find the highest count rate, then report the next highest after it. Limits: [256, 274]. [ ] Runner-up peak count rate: 3.917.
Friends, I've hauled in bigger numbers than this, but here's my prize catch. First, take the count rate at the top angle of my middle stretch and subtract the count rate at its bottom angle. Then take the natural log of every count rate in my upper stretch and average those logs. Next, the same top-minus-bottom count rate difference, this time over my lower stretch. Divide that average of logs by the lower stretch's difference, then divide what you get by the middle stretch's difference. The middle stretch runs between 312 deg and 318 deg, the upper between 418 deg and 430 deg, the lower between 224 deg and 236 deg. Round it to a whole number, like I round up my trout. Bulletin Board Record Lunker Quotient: -25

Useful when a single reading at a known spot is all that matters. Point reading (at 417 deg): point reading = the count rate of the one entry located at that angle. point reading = 3.642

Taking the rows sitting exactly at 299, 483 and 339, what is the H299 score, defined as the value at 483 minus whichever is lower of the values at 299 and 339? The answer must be -1.66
